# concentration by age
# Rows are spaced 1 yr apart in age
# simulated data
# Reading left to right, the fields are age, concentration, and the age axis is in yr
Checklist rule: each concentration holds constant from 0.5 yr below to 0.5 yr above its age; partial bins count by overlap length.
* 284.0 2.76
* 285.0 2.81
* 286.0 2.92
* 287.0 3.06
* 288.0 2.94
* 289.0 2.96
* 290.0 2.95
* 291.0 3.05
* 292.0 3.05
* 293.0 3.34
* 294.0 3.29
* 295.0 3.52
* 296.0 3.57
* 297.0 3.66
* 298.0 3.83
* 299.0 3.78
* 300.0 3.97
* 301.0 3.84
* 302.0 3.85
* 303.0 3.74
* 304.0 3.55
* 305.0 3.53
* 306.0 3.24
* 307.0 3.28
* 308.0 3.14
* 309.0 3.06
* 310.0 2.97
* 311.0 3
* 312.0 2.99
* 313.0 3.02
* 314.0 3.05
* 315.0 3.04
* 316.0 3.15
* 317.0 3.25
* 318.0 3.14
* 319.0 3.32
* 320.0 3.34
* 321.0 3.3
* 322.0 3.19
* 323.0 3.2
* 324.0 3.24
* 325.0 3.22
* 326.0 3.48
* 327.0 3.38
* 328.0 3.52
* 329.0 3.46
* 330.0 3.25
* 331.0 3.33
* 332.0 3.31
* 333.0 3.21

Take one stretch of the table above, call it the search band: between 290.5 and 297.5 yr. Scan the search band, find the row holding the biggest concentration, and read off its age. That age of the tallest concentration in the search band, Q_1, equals 297.0 yr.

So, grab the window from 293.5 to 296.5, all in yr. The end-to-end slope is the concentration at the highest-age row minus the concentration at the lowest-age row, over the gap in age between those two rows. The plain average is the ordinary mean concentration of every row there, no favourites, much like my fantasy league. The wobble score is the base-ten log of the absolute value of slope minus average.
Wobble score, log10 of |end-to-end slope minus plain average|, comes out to 0.521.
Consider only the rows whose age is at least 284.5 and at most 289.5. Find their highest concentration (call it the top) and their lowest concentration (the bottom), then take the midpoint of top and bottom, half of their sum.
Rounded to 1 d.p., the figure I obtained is 2.9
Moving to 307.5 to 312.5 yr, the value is 3.1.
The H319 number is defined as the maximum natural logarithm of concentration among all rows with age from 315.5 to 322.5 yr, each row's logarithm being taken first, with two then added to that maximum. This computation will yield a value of 3.21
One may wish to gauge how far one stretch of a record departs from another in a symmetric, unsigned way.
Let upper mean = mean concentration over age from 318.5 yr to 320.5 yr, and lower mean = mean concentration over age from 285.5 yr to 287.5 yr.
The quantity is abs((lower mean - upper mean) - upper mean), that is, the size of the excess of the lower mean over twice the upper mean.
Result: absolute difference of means 3.7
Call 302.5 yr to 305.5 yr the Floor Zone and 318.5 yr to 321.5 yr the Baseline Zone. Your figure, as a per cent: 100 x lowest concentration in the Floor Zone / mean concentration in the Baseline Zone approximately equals 106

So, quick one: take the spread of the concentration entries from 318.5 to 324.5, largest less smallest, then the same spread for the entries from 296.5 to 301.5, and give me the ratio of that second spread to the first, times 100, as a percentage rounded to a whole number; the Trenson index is 207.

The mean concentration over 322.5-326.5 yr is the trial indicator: 3.3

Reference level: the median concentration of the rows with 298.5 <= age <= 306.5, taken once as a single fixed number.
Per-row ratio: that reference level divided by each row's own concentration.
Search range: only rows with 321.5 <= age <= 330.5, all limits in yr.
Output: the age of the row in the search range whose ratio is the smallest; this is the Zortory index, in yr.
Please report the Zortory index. 328.0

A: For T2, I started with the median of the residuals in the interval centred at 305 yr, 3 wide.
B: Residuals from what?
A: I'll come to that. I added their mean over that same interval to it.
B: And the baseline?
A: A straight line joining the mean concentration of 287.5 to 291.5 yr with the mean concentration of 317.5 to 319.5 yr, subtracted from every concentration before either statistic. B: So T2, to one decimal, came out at 0.7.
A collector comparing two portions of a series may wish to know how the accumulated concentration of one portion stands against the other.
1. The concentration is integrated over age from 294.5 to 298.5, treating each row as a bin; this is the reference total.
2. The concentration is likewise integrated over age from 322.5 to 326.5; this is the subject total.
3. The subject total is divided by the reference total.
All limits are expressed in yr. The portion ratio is 0.90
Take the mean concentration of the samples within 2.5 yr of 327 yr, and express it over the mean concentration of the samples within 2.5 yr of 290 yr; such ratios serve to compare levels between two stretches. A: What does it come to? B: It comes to 1.14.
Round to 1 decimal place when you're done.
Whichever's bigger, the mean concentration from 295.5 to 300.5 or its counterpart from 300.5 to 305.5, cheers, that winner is 3.8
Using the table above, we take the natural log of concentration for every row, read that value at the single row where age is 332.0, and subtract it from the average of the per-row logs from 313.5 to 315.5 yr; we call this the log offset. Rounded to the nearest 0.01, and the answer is -0.08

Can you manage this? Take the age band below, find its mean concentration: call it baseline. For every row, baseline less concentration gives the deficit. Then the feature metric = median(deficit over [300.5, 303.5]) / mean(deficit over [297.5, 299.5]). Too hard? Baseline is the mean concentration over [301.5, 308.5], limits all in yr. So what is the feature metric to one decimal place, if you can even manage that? 1.1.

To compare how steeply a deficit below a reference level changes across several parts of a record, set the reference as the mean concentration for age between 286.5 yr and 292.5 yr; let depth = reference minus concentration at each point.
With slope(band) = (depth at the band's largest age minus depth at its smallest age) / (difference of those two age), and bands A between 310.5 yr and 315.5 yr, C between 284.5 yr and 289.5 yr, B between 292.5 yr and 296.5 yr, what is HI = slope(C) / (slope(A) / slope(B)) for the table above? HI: -0.3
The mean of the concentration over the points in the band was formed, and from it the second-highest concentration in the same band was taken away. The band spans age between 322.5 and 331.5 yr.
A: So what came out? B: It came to -0.14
